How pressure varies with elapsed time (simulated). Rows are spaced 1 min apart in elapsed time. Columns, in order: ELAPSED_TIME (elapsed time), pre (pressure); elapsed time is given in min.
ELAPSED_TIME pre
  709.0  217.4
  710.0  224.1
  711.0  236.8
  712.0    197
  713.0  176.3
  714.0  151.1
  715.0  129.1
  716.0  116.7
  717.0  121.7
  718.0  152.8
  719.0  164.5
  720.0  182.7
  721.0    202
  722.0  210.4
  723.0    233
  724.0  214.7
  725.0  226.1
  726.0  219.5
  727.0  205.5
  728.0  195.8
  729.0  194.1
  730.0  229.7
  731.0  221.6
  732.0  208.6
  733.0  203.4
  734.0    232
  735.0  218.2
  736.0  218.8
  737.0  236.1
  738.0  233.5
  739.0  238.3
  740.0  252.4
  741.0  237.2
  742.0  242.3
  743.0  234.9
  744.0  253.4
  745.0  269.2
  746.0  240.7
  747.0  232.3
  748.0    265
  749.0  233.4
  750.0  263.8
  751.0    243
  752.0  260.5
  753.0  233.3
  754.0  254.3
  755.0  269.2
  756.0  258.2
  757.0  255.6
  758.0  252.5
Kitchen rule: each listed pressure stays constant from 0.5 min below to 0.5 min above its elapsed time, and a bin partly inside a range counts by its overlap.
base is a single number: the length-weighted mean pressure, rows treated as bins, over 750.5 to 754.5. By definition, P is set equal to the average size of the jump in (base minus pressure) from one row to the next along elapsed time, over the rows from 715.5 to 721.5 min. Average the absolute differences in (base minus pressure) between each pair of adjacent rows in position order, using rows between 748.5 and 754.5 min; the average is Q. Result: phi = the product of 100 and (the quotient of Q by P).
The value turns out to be 137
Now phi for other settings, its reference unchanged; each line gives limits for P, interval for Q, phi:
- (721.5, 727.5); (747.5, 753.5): 175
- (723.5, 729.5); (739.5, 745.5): 143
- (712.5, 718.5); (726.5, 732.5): 71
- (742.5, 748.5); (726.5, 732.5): 66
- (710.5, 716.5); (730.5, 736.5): 51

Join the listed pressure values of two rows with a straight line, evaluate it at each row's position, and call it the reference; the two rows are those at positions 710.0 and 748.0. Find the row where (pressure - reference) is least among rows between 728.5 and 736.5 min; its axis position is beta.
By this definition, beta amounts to 729.0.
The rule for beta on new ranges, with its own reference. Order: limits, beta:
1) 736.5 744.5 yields 743.0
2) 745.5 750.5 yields 749.0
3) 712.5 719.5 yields 716.0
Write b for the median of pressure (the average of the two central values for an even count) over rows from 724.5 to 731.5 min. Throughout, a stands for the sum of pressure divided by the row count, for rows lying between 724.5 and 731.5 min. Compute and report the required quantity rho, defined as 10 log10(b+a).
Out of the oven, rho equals 26.4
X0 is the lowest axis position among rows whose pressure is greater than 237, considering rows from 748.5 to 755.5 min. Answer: 750.0 min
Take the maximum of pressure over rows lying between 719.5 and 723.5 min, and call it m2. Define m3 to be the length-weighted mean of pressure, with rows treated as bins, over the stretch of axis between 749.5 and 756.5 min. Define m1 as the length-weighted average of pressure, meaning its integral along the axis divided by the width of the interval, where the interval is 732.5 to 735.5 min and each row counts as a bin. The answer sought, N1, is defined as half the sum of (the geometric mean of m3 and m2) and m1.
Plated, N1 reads 231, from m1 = 218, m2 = 233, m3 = 255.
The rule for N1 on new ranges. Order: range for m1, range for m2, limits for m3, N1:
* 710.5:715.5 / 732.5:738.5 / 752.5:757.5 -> 212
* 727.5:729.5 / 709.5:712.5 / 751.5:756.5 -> 220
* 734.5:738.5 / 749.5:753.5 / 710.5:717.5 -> 216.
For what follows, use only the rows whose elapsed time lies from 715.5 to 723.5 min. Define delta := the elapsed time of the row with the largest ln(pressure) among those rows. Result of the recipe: 723.0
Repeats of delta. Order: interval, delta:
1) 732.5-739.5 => 739.0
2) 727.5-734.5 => 734.0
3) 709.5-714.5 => 711.0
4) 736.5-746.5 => 745.0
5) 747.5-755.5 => 755.0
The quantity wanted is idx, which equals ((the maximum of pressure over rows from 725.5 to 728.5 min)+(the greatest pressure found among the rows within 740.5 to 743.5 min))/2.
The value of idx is 231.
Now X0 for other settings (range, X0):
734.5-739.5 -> 739.0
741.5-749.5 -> 742.0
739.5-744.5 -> 740.0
